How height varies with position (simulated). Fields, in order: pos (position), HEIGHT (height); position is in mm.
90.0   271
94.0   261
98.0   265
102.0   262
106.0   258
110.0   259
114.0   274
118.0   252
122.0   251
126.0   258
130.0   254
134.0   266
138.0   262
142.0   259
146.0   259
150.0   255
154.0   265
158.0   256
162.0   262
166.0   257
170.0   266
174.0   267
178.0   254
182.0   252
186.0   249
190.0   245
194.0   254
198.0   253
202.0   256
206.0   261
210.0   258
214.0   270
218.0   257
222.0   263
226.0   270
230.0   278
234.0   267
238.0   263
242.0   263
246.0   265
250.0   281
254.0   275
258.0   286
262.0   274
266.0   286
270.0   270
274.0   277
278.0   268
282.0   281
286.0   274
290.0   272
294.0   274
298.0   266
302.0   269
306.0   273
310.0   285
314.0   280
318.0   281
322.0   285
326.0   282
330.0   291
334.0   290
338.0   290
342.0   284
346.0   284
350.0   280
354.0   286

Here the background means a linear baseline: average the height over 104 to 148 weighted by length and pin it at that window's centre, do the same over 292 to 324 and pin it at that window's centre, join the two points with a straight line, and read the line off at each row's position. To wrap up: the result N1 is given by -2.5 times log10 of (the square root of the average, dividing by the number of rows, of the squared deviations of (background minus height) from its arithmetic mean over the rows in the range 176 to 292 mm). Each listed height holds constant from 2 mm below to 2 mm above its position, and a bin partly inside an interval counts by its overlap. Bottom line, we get -2.34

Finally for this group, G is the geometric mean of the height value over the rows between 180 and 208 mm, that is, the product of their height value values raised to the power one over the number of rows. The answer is 253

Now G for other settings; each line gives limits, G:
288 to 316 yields 274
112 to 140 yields 259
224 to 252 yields 269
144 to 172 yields 260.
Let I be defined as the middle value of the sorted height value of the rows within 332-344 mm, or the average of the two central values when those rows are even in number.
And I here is 290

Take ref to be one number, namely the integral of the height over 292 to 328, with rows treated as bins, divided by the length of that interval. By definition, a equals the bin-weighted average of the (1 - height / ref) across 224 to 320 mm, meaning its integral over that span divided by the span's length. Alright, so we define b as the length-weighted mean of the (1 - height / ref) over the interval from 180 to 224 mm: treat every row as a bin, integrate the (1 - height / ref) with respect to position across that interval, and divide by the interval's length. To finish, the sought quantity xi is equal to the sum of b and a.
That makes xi 0.087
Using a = 0.011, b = 0.08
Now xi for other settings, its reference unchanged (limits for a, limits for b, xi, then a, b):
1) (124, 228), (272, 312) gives 0.079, 0.067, 0.01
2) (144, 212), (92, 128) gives 0.135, 0.073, 0.06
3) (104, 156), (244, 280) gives 0.070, 0.064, 0.01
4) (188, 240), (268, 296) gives 0.071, 0.058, 0.01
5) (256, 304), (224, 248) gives 0.043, 0.009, 0.03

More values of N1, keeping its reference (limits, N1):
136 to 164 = -1.32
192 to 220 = -1.72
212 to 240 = -1.97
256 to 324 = -2.05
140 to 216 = -2.06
